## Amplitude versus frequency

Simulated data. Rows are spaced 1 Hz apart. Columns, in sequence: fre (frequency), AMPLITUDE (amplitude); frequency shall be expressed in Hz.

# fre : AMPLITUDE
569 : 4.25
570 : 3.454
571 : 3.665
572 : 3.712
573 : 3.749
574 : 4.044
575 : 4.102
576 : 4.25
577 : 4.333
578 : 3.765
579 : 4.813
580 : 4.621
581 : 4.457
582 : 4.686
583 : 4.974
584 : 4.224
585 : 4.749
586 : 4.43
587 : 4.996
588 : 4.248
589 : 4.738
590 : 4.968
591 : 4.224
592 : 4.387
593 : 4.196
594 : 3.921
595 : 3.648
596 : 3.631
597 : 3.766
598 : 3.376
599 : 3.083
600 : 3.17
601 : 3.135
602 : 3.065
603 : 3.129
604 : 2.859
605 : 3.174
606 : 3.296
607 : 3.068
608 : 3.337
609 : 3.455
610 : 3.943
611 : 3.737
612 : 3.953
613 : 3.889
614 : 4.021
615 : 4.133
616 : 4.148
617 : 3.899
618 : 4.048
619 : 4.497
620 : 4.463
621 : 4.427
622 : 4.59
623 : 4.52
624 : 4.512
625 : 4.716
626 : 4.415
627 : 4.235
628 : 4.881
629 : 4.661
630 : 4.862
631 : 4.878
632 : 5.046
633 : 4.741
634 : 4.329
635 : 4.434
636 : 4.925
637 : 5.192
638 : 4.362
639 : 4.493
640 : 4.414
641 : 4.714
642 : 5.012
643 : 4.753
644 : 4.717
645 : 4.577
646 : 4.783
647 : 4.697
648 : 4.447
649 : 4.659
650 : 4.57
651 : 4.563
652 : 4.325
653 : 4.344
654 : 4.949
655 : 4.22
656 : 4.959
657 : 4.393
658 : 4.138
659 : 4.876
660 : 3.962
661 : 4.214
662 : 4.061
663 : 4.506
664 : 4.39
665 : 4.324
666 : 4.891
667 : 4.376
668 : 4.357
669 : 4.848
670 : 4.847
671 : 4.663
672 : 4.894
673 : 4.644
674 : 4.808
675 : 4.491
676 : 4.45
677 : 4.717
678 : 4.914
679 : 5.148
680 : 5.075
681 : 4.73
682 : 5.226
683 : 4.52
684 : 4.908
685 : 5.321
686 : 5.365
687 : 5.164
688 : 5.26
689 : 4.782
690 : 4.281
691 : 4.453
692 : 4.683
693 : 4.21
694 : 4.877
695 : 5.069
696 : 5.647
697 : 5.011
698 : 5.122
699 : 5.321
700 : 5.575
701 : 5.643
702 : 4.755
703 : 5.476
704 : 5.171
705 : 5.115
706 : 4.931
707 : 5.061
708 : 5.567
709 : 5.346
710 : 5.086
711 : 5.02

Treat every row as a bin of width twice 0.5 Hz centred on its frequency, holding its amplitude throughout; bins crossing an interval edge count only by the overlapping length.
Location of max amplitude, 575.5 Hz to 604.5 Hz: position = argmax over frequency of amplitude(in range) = 587 Hz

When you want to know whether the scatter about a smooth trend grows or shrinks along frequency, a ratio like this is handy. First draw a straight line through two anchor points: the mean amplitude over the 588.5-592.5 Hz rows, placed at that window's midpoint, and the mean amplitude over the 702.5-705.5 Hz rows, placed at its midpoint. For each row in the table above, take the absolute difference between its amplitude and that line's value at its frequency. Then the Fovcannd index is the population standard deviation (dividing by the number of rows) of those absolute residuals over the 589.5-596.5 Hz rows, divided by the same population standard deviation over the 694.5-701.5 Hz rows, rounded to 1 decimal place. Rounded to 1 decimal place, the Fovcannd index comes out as 2.1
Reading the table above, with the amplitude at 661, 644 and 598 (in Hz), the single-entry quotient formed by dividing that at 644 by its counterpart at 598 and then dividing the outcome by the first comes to 0.332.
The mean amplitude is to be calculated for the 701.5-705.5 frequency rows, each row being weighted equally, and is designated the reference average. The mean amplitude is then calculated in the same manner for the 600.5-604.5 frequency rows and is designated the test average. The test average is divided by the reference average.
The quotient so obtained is 0.59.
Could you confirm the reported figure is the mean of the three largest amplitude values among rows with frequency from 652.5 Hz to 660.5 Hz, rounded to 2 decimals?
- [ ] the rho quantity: 4.93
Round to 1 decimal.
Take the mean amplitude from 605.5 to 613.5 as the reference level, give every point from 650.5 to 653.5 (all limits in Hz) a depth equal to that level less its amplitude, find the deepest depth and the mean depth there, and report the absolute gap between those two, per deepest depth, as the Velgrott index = -0.1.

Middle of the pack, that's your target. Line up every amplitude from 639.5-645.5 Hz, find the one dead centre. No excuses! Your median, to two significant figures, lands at 4.7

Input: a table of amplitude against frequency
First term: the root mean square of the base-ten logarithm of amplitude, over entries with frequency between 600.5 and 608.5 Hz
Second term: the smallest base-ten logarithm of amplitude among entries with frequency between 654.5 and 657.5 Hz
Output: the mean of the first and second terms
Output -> 0.56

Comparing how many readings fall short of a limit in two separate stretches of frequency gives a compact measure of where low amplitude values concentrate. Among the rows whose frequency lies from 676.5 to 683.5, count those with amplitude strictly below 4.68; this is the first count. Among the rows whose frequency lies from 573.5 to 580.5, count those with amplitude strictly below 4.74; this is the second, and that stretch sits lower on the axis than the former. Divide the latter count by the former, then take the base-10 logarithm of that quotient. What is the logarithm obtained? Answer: 0.8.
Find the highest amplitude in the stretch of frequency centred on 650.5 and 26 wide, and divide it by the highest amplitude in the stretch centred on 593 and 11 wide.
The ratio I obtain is 1.01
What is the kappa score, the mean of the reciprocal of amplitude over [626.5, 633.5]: 0.2108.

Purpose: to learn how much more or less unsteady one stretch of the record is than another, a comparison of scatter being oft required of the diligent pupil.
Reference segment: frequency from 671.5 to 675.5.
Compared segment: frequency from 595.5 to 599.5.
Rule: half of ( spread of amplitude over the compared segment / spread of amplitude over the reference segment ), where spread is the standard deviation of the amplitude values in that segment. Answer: 0.84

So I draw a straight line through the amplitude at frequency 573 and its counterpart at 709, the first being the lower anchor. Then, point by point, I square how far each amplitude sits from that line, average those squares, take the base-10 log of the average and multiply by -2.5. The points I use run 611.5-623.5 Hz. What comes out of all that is 3.23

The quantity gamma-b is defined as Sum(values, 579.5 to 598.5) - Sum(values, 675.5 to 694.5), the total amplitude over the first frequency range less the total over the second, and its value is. -10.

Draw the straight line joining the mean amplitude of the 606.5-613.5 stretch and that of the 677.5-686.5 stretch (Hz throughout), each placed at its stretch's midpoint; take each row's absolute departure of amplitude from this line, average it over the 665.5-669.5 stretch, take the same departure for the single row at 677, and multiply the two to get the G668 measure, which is 0.053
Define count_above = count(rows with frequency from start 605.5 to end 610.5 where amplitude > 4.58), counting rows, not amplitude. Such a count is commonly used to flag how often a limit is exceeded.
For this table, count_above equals 0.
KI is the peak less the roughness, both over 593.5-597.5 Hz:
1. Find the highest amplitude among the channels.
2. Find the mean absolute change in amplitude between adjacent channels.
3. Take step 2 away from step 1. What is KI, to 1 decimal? 3.8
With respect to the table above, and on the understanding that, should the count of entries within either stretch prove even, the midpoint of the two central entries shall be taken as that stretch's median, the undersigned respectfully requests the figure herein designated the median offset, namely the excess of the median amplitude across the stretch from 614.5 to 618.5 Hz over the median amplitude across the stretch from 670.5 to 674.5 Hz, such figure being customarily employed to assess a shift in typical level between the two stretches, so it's -0.6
